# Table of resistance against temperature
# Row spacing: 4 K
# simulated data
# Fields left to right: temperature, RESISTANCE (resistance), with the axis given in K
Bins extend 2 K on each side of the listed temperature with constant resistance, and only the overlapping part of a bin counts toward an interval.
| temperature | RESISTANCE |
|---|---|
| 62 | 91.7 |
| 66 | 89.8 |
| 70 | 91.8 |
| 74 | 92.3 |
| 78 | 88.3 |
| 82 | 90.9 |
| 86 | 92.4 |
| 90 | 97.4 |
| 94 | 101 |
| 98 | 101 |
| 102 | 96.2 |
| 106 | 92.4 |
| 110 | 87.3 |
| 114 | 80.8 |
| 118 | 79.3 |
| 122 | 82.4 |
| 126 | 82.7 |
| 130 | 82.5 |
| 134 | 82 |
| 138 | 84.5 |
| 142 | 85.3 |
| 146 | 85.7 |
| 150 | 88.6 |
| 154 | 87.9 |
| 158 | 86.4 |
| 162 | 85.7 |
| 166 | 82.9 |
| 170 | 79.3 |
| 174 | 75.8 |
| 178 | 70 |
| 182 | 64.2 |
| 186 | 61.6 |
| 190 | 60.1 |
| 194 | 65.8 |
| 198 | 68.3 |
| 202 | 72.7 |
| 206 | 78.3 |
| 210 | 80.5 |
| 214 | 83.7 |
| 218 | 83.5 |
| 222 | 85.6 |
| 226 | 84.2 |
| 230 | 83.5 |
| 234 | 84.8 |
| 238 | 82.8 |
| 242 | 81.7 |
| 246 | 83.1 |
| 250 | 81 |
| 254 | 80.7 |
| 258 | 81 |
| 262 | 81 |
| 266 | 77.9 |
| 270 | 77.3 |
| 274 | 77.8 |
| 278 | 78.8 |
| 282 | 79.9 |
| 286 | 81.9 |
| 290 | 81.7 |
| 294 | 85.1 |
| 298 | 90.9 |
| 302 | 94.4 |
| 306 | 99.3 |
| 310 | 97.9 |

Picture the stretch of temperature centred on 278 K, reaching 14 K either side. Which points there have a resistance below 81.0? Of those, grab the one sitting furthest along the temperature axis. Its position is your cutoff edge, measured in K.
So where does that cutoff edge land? 282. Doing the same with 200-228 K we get 210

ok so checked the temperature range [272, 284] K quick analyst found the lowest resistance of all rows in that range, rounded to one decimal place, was 77.8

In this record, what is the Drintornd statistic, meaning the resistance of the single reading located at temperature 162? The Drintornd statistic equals 85.7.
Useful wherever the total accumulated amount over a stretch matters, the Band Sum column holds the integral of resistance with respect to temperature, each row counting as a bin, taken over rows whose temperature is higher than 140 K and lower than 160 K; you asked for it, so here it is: 1736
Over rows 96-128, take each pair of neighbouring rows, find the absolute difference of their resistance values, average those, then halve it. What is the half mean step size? 1.8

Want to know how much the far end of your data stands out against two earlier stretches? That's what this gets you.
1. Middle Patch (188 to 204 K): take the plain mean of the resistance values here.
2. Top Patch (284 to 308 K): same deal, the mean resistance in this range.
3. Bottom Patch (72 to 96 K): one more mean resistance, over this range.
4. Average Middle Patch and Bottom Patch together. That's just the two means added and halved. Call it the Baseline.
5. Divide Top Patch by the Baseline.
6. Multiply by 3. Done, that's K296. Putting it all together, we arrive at 3.32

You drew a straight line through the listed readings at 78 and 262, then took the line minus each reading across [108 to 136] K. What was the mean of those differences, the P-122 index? 4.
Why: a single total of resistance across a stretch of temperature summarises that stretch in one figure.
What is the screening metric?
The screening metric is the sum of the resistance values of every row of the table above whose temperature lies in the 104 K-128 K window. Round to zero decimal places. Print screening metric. 505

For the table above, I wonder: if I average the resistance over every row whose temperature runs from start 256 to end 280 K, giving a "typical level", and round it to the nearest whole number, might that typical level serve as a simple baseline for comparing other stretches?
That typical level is 79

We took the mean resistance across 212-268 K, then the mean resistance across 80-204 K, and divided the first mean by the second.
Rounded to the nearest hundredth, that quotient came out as 1.00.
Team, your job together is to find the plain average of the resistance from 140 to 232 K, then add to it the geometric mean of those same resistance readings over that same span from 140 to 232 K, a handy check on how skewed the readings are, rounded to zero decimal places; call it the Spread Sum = 156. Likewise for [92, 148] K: 174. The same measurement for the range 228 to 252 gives 166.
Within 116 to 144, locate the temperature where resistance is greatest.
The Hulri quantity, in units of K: 142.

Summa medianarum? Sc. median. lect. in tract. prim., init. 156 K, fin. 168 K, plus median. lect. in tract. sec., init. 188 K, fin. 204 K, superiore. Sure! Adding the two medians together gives 153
